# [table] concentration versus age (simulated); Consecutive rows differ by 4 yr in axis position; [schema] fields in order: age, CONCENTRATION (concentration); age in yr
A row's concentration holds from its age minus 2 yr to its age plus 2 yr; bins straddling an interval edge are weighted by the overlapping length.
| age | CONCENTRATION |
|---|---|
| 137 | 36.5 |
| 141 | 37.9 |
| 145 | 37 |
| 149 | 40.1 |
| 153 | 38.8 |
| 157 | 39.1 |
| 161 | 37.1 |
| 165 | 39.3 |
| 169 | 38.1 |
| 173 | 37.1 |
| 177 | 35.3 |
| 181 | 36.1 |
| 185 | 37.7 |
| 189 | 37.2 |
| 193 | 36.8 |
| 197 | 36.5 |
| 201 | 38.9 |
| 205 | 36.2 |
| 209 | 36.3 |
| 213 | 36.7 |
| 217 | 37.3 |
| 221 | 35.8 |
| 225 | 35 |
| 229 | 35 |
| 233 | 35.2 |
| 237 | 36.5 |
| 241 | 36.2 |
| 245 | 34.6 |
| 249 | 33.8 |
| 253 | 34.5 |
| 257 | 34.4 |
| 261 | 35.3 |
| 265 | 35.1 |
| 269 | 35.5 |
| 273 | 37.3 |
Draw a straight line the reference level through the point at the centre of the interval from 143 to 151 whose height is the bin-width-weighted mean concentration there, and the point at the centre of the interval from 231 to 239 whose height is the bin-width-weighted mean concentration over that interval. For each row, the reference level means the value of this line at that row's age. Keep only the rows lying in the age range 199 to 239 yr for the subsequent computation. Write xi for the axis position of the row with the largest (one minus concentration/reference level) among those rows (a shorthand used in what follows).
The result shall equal 225 yr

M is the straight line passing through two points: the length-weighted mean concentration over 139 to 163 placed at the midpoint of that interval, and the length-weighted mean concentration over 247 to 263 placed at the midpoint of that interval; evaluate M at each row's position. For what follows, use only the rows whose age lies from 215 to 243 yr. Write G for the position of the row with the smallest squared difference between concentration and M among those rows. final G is 221 yr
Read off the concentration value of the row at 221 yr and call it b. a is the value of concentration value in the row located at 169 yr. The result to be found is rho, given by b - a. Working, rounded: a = 38.1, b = 35.8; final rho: -2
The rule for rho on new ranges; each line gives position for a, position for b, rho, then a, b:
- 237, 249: -3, 36.5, 33.8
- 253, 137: 2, 34.5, 36.5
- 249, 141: 4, 33.8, 37.9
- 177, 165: 4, 35.3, 39.3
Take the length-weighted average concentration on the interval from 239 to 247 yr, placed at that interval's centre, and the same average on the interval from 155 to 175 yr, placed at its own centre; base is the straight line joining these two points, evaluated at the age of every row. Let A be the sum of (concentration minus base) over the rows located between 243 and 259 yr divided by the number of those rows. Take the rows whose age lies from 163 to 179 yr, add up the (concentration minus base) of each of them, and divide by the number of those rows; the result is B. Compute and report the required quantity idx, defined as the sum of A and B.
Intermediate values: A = -0.8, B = -0.5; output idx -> -1.3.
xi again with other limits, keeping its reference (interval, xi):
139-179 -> 177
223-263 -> 249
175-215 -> 177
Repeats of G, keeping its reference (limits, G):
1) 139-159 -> 153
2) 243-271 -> 257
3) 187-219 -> 193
